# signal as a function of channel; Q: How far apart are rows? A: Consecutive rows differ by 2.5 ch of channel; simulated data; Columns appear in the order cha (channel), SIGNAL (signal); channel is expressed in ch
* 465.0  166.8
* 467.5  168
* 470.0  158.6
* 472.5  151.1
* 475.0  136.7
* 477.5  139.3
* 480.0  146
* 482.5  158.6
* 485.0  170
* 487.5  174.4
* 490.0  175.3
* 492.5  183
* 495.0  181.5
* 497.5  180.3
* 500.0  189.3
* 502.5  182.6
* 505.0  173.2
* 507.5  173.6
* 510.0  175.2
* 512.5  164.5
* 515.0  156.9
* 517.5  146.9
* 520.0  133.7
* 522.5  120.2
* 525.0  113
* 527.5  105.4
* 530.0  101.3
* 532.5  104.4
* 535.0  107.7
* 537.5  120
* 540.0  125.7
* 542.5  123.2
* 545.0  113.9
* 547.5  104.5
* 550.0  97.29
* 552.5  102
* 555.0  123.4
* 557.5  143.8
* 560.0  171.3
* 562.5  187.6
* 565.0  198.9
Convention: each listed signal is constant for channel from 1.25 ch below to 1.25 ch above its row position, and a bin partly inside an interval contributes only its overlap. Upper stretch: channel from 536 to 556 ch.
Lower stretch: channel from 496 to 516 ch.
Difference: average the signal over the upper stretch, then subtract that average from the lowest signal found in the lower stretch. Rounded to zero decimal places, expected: 43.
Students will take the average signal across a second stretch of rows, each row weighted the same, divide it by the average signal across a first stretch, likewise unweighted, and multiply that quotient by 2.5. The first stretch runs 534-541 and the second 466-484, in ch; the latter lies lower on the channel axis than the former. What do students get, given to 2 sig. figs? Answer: 3.2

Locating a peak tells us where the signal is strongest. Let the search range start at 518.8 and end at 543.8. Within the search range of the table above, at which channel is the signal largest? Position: 520.0 ch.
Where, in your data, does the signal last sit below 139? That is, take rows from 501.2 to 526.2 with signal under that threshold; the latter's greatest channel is 525.0 ch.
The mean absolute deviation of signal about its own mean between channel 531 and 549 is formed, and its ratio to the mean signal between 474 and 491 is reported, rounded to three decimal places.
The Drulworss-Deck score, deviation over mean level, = 0.048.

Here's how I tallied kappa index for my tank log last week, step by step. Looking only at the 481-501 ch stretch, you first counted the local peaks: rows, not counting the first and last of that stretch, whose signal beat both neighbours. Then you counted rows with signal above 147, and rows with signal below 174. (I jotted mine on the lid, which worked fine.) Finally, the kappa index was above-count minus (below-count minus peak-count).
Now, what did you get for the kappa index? 7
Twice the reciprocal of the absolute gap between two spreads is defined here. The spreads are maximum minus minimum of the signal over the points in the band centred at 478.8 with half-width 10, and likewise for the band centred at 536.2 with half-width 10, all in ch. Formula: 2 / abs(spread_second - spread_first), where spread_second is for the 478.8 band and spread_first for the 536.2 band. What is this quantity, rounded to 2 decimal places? 0.15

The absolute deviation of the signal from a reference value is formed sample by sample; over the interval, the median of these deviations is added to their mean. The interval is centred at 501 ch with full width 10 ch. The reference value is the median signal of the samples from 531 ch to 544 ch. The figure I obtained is 123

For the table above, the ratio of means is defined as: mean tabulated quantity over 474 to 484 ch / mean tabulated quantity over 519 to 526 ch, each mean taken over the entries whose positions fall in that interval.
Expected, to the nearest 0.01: 1.19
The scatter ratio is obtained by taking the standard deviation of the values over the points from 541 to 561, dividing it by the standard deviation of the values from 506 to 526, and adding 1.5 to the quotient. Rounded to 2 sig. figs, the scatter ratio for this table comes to 2.5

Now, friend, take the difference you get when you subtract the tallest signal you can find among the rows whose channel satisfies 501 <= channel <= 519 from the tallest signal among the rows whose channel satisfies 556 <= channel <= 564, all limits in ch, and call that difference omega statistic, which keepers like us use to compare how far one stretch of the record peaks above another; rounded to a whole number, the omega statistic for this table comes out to 5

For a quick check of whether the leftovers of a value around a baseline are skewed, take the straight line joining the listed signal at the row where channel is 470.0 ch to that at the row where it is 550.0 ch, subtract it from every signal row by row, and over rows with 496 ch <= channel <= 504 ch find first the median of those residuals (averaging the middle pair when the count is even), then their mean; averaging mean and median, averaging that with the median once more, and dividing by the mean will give 1.01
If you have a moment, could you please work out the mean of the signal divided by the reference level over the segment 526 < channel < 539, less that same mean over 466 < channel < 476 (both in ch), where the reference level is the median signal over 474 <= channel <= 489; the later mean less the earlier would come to -0.30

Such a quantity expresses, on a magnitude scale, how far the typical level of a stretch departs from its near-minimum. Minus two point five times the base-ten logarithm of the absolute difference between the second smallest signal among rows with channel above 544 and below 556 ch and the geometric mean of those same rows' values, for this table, -1.9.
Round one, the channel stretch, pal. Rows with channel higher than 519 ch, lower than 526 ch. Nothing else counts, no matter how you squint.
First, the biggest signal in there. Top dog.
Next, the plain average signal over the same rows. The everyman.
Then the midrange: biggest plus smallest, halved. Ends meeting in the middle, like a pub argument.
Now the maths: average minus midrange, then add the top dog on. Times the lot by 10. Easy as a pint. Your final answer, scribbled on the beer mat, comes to 1326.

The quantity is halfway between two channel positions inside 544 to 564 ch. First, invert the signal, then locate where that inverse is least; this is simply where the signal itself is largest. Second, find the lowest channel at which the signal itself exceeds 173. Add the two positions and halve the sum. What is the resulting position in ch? 562.5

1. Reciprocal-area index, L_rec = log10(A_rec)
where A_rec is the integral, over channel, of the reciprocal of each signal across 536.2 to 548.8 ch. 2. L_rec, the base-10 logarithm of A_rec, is -0.97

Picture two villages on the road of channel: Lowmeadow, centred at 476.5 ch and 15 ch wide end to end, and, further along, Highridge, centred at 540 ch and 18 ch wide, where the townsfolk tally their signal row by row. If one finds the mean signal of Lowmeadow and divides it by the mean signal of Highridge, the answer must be 1.3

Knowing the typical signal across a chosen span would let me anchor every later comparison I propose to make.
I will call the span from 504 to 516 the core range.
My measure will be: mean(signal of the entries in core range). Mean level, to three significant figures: 169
